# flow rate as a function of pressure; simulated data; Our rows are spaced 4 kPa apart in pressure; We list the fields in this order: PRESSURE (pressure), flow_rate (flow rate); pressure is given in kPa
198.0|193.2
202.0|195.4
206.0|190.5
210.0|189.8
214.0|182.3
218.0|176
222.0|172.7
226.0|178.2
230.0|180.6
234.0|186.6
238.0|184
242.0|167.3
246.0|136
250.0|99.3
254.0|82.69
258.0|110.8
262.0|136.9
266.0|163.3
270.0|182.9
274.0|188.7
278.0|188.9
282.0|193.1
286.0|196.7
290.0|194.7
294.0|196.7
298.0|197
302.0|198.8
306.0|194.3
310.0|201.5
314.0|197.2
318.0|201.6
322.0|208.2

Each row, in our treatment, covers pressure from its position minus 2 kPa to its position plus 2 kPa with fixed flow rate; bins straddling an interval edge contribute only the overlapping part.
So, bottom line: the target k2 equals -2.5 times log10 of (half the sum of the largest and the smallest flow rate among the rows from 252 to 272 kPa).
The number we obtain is -5.31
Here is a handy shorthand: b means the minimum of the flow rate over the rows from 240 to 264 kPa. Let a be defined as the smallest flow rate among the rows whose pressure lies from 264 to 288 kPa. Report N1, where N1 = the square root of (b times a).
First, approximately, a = 163.3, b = 82.69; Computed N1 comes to 116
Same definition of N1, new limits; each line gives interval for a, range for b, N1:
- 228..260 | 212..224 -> 120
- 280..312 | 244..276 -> 126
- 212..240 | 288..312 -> 183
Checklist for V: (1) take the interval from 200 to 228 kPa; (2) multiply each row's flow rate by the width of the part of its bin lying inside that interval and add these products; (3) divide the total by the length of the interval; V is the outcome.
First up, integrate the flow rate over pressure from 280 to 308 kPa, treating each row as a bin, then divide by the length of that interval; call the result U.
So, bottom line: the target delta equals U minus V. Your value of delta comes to 12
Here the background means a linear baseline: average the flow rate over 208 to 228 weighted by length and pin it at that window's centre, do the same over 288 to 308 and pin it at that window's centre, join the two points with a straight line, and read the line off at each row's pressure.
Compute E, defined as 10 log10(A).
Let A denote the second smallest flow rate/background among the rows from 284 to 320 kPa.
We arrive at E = -0.05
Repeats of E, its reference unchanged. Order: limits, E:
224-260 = -2.73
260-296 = -0.65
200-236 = -0.09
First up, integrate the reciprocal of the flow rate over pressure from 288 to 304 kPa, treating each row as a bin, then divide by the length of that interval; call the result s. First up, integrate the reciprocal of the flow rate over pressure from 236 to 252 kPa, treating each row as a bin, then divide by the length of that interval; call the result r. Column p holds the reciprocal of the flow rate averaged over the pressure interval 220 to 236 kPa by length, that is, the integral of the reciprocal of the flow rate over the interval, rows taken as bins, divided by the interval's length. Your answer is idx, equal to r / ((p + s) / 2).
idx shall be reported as 1.35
